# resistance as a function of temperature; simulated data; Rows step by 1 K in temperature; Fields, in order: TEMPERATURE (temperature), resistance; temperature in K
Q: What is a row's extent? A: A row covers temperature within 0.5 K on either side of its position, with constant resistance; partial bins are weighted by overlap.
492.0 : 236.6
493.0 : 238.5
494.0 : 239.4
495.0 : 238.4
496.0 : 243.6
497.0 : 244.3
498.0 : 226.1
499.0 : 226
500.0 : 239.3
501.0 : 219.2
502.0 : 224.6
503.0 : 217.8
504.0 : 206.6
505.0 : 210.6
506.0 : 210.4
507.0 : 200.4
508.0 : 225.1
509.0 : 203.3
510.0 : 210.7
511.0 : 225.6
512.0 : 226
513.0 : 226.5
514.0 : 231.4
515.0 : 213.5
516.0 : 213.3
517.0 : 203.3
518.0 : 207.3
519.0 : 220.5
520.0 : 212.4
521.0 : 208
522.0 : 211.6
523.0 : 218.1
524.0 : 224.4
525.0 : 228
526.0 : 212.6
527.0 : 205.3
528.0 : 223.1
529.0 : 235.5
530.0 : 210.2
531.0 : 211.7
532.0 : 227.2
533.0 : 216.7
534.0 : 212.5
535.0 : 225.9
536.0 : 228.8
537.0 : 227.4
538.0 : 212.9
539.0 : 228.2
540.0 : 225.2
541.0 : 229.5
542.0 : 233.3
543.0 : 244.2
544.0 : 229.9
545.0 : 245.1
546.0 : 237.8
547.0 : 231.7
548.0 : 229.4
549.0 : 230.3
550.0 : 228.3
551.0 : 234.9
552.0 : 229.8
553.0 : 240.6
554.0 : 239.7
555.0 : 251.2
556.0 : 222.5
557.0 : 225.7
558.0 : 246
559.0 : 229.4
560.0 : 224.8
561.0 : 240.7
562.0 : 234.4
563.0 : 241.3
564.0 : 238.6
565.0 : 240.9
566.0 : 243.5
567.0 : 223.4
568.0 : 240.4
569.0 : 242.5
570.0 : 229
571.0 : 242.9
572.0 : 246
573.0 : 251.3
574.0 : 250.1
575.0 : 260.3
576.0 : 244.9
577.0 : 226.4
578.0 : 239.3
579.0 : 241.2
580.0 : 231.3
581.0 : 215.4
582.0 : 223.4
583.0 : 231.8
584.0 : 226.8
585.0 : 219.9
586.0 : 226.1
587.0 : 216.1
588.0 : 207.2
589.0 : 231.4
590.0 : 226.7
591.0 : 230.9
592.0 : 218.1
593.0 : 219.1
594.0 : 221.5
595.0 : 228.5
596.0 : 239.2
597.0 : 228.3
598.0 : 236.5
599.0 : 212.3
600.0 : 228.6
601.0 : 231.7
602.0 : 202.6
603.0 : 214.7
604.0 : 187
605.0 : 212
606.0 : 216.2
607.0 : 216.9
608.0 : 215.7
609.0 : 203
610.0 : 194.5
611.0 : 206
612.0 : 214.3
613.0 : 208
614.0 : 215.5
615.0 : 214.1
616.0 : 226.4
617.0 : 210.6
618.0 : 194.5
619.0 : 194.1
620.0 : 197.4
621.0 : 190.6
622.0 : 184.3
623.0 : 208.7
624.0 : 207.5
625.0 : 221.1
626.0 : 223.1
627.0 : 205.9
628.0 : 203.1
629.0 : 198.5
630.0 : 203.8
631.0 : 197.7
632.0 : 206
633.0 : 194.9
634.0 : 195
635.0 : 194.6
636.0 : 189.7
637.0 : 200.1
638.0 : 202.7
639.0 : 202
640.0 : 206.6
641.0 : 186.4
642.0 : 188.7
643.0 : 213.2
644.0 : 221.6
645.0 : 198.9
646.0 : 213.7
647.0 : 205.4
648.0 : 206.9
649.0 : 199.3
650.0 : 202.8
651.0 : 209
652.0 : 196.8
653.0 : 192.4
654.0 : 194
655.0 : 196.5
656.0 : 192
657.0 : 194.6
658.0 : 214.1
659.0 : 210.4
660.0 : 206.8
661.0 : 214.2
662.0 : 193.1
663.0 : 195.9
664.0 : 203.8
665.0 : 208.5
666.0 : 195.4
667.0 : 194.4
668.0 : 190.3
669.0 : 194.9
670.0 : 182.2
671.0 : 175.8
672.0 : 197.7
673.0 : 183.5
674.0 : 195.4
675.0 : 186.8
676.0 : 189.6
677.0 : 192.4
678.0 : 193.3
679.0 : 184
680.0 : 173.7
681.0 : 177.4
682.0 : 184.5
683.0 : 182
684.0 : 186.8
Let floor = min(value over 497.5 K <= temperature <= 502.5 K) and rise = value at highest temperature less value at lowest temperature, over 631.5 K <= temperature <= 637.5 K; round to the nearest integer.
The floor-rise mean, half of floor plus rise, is 107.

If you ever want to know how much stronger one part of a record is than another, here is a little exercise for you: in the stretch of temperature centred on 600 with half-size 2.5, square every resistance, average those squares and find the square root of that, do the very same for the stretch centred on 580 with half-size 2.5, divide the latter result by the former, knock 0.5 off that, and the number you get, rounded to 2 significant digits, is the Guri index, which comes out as 0.53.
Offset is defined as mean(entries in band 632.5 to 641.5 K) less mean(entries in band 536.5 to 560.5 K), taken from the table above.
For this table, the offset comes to -36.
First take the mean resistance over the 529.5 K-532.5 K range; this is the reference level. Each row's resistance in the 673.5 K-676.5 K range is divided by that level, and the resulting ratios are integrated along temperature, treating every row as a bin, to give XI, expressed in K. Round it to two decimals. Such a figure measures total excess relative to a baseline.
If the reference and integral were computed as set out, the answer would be 2.64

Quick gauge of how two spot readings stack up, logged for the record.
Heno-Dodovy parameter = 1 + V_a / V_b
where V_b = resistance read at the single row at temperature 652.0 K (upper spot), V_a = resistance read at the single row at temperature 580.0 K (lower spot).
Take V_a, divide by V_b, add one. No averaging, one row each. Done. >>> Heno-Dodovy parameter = 2.18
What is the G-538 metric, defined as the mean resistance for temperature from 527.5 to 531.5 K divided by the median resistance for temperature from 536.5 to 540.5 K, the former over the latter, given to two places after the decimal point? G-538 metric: 0.97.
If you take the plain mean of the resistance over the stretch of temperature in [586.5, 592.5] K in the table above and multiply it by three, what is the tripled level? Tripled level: 665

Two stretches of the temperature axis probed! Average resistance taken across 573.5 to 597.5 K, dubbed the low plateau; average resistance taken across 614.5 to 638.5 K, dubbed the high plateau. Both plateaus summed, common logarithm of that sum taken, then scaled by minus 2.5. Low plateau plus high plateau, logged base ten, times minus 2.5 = -6.59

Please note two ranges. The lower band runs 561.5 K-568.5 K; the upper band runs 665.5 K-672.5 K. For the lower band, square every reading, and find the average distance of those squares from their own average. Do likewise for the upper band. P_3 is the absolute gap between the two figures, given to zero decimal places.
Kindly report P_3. 70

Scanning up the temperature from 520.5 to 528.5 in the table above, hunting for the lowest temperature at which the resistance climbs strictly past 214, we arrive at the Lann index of 523.0 K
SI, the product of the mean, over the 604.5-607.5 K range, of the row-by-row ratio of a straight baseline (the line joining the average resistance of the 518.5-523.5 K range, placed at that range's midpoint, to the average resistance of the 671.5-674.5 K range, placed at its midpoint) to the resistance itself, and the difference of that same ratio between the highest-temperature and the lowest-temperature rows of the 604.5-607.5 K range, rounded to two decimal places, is -0.02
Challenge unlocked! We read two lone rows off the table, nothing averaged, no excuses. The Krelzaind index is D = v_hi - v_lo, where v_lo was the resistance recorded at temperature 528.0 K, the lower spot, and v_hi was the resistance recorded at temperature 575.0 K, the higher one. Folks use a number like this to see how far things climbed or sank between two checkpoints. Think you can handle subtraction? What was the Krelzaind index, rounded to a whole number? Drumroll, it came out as 37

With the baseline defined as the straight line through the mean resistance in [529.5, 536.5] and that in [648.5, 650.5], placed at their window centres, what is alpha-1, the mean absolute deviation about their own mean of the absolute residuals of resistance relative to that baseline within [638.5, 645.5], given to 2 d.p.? 6.15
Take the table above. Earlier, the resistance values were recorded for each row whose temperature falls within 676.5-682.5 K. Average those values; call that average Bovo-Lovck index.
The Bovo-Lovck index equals 184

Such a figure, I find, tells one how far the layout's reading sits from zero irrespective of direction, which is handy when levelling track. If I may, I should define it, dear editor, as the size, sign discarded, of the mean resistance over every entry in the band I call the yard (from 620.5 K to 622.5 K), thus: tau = 187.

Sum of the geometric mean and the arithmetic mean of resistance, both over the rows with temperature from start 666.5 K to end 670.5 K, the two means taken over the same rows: 381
